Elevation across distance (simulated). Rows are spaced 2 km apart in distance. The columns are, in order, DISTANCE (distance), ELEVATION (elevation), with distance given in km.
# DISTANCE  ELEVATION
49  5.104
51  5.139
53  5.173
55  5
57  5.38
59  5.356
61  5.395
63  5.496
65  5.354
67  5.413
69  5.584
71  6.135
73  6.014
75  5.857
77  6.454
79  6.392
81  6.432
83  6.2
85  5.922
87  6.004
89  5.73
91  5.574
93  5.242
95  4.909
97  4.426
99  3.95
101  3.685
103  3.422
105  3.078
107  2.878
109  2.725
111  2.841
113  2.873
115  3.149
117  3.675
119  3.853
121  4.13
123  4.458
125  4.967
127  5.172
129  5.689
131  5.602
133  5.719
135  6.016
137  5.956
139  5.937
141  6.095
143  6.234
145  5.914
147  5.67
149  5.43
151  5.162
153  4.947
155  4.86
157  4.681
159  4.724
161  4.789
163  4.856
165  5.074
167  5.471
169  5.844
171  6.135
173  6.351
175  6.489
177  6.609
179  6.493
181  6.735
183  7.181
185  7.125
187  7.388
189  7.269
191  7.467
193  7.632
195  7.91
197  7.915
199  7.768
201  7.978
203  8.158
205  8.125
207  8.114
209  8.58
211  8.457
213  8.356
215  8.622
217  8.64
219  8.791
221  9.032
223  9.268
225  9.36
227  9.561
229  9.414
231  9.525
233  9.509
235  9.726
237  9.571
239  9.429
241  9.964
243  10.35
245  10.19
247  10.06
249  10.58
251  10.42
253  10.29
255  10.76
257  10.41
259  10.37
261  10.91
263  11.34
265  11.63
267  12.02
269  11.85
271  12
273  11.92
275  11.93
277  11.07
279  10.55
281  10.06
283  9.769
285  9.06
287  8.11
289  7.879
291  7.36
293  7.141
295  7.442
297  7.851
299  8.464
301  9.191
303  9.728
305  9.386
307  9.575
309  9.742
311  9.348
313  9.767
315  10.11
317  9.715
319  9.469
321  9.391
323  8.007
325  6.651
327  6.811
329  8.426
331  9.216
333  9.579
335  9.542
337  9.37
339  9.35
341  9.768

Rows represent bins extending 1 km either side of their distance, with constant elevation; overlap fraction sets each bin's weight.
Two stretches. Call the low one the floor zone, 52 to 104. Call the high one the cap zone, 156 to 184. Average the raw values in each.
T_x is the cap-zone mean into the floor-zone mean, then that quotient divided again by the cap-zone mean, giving 0.160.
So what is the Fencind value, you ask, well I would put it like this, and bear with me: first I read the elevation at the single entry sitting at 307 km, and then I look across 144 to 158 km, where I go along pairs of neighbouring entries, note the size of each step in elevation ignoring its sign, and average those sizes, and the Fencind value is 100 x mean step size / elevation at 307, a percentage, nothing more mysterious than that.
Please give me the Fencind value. 2.1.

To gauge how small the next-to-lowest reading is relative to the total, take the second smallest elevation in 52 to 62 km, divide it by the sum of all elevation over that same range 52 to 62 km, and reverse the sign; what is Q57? -0.197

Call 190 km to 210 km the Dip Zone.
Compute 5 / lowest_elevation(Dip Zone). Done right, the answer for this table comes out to 0.67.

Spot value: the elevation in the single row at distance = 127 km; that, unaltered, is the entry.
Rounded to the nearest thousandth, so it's 5.172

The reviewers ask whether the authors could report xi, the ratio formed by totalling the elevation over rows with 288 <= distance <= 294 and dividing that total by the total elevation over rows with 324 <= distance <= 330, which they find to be 1.0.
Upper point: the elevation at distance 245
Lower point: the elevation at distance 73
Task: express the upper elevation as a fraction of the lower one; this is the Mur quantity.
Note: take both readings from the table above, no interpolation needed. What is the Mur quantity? 1.69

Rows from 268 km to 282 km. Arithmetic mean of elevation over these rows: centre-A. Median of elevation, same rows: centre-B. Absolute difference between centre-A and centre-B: 0.510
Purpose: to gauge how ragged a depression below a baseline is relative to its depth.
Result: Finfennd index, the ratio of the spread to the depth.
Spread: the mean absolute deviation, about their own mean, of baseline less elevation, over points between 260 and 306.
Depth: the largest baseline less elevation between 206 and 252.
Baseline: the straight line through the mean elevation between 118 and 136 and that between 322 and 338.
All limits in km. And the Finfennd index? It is -1.0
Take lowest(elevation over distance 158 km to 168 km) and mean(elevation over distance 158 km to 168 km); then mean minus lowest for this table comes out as 0.26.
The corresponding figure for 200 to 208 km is 0.12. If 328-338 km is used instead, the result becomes 0.80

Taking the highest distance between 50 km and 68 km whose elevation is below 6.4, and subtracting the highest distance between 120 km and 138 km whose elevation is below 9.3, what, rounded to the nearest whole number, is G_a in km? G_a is -70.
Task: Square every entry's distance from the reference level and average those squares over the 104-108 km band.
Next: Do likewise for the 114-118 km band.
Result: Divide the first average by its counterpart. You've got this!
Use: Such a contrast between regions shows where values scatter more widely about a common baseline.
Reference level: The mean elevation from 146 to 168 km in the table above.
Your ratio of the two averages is 1.56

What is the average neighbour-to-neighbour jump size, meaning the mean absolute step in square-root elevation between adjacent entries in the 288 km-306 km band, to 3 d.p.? 0.080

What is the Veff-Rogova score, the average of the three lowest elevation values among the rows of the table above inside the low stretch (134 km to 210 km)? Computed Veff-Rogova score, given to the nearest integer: 5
